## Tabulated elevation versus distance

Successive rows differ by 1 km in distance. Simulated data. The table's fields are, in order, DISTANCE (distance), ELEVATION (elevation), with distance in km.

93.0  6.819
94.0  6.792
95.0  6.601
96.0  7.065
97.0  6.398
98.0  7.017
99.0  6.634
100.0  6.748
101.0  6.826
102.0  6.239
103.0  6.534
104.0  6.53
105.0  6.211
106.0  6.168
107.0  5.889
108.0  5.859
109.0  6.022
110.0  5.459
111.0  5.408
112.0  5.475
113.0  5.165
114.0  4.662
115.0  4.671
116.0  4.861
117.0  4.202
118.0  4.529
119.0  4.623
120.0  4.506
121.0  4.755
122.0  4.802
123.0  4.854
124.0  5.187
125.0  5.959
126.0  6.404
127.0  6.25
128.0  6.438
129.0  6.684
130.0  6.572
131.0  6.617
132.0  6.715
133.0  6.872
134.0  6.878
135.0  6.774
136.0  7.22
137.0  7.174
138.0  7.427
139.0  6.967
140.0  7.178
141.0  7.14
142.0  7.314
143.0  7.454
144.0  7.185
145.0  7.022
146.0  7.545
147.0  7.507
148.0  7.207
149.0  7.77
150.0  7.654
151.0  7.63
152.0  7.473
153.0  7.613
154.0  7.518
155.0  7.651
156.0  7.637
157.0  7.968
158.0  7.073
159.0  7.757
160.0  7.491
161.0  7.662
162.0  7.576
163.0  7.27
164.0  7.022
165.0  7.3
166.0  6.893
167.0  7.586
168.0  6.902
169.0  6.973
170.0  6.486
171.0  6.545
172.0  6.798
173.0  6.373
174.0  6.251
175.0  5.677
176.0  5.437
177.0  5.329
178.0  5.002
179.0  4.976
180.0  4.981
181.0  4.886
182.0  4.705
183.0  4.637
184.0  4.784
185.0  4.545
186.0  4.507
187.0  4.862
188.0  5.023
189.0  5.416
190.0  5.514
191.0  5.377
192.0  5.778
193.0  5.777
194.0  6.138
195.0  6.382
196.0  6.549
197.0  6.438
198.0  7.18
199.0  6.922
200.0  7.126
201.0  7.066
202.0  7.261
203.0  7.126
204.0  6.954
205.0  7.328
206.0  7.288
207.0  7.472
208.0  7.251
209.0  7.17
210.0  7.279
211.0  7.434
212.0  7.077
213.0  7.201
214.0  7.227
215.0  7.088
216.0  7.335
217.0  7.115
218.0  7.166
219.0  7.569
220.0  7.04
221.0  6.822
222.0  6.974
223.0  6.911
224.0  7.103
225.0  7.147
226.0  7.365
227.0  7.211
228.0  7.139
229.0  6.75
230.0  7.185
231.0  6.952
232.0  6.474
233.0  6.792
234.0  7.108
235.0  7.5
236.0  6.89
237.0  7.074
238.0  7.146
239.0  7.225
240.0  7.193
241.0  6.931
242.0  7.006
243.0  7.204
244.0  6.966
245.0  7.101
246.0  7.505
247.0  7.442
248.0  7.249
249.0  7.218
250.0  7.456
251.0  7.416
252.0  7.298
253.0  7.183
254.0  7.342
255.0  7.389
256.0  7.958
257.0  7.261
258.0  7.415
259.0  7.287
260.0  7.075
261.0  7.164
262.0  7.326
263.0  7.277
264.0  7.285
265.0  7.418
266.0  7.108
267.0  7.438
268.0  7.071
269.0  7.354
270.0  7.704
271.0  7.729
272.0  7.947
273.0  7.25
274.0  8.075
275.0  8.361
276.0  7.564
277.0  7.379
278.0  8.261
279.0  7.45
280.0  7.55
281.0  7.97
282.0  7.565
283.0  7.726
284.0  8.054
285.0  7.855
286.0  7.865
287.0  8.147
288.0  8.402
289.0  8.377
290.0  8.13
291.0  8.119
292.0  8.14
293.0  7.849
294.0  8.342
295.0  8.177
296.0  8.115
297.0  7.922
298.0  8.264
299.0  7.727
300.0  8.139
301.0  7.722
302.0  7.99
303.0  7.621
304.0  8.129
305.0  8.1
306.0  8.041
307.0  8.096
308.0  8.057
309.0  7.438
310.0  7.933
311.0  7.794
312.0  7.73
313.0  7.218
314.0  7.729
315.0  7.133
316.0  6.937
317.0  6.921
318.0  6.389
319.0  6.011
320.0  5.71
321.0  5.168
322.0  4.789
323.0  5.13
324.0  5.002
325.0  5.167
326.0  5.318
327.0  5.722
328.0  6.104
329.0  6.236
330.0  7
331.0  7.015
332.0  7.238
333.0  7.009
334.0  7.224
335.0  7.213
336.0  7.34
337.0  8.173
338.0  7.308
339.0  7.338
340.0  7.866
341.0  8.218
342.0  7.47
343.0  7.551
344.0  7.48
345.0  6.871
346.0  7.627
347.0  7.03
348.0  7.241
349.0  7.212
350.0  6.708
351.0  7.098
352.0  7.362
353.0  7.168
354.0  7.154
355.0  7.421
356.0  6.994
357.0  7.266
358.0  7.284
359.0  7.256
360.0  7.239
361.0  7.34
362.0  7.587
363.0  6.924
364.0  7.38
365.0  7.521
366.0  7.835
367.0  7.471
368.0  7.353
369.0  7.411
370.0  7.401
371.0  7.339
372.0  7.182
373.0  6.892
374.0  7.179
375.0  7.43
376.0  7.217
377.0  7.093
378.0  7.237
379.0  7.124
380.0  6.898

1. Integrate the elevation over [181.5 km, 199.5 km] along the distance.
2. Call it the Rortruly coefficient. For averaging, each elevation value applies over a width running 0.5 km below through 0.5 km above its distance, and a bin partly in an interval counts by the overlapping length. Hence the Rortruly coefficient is 101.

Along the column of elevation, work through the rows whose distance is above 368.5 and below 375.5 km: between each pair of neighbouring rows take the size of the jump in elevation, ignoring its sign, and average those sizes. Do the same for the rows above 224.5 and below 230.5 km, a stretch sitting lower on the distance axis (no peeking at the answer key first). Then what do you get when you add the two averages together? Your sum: 0.430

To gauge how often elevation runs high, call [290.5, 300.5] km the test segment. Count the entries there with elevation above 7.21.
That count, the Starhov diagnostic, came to 10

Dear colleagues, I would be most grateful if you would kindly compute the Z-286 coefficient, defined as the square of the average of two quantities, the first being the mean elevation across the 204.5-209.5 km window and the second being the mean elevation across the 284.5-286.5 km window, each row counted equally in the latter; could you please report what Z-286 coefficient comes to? 57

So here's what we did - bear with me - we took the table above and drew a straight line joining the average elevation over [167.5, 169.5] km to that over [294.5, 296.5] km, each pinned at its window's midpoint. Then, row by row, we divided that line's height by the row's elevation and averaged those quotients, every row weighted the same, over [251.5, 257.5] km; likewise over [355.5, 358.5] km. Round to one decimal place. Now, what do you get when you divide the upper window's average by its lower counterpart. 1.2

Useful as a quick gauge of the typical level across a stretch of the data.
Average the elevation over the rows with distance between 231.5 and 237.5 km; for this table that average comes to 7.0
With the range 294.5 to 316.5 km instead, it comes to 7.8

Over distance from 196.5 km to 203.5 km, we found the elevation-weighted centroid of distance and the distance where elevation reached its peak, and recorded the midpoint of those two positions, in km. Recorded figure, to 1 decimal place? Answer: 201.0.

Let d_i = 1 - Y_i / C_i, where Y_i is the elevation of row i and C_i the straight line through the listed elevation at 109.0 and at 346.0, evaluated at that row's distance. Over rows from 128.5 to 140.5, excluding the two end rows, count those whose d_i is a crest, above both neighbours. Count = 4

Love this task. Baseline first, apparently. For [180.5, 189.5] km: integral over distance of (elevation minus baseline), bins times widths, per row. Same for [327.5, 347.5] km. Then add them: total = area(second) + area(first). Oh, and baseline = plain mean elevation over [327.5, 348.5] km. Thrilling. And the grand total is -22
